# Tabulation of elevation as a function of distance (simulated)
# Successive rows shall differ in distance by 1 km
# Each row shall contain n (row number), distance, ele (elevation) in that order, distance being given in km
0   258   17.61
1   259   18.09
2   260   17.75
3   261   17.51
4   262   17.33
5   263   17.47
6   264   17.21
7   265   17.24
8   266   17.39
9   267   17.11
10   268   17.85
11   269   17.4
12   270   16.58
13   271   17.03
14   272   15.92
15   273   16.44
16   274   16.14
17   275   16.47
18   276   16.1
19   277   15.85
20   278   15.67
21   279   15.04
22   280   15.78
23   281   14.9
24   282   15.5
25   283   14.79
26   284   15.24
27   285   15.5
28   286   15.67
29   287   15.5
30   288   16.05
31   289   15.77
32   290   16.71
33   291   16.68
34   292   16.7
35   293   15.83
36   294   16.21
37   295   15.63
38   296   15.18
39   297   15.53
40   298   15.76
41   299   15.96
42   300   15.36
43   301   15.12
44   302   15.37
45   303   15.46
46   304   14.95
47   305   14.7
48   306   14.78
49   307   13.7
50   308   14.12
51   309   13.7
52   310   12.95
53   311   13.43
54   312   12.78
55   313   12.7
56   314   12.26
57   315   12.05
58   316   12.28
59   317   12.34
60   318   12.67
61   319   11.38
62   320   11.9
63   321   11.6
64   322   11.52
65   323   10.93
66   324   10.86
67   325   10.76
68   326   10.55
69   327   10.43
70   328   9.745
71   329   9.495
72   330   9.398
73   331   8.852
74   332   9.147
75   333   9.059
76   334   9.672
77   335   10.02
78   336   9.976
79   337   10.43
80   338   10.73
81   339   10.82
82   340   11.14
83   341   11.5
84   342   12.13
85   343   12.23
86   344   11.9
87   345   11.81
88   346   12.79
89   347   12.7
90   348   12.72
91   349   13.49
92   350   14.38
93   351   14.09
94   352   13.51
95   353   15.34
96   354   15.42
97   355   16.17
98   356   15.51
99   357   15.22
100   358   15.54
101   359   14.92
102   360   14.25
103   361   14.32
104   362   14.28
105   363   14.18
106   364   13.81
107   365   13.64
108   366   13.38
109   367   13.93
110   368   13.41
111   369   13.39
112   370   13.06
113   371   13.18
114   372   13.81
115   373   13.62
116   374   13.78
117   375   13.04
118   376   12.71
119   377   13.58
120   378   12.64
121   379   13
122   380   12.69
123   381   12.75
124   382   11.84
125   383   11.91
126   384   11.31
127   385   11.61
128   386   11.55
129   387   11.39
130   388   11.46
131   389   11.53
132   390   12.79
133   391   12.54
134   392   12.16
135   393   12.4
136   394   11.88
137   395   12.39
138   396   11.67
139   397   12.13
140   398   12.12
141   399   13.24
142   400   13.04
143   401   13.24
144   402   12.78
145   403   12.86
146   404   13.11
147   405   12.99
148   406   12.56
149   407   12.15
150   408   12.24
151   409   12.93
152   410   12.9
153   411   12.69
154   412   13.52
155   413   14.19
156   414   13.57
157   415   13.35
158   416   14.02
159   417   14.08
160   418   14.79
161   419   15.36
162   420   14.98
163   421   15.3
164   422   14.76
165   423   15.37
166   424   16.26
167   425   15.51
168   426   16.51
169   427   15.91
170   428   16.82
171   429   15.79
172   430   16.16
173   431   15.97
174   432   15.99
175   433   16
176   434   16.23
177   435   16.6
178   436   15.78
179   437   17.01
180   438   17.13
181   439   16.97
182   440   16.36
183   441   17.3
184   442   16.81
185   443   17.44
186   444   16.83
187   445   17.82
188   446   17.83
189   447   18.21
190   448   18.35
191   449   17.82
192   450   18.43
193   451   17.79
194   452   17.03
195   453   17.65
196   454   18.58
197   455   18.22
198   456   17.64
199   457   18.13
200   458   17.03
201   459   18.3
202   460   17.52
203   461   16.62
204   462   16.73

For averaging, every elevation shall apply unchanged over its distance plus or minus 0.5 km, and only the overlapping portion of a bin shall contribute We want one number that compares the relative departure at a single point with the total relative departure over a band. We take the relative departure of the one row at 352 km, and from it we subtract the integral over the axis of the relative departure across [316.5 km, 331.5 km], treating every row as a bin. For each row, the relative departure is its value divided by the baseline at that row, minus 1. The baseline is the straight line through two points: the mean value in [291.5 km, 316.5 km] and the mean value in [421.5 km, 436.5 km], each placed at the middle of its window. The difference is 3.9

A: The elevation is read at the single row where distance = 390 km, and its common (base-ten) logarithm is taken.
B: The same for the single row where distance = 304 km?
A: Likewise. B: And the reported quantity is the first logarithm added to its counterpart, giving 2.28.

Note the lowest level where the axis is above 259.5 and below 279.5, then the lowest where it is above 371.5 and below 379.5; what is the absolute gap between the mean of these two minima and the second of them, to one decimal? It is 1.2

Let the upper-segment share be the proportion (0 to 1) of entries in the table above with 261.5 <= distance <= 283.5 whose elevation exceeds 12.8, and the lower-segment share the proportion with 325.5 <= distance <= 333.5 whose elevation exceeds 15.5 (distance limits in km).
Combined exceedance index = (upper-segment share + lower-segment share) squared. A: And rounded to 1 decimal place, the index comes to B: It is 1.0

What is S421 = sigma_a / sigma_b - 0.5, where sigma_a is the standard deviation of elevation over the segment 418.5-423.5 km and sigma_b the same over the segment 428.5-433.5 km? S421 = 1.6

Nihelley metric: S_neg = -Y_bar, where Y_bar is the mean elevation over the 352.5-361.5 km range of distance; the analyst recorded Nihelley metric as -15.2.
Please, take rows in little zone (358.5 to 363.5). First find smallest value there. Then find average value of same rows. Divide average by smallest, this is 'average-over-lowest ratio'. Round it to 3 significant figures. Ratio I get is 1.01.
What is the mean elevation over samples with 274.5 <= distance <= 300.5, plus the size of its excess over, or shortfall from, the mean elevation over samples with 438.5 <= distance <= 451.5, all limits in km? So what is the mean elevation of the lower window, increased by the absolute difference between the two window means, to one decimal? 17.5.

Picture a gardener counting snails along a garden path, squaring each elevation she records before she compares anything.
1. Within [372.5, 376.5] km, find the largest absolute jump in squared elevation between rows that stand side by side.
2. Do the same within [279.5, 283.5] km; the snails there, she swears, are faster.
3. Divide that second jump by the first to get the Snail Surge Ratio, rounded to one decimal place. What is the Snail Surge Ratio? 1.4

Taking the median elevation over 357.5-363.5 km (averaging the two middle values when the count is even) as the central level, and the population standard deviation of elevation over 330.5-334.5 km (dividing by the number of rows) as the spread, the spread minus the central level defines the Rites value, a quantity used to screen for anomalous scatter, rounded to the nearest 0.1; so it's -14.0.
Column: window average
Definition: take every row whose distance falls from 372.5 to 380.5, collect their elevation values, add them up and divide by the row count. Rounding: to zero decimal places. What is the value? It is 13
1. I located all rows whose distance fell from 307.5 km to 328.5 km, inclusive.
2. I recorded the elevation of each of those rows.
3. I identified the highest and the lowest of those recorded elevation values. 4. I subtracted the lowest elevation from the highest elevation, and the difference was 4.4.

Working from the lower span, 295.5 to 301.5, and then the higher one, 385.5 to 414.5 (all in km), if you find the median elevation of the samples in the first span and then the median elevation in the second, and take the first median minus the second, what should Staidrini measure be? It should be 2.9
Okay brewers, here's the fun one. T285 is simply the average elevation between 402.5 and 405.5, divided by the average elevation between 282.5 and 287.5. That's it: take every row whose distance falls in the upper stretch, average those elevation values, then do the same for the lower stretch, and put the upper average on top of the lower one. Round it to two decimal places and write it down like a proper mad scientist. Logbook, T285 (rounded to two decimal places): 0.85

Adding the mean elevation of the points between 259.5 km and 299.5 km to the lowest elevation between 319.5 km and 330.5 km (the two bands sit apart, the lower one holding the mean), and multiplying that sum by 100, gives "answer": 2566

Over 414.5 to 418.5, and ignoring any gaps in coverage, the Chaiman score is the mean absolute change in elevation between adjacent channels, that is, 0.48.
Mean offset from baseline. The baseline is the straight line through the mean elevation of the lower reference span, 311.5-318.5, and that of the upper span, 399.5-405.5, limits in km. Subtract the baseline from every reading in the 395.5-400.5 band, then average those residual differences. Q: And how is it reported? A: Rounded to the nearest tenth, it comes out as -0.5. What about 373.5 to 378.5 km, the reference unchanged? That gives 0.3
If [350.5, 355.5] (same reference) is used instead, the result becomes 2.2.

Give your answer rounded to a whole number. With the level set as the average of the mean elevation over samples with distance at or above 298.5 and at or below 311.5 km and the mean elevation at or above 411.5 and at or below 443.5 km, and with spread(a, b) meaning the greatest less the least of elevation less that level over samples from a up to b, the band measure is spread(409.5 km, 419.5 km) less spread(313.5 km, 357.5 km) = -5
